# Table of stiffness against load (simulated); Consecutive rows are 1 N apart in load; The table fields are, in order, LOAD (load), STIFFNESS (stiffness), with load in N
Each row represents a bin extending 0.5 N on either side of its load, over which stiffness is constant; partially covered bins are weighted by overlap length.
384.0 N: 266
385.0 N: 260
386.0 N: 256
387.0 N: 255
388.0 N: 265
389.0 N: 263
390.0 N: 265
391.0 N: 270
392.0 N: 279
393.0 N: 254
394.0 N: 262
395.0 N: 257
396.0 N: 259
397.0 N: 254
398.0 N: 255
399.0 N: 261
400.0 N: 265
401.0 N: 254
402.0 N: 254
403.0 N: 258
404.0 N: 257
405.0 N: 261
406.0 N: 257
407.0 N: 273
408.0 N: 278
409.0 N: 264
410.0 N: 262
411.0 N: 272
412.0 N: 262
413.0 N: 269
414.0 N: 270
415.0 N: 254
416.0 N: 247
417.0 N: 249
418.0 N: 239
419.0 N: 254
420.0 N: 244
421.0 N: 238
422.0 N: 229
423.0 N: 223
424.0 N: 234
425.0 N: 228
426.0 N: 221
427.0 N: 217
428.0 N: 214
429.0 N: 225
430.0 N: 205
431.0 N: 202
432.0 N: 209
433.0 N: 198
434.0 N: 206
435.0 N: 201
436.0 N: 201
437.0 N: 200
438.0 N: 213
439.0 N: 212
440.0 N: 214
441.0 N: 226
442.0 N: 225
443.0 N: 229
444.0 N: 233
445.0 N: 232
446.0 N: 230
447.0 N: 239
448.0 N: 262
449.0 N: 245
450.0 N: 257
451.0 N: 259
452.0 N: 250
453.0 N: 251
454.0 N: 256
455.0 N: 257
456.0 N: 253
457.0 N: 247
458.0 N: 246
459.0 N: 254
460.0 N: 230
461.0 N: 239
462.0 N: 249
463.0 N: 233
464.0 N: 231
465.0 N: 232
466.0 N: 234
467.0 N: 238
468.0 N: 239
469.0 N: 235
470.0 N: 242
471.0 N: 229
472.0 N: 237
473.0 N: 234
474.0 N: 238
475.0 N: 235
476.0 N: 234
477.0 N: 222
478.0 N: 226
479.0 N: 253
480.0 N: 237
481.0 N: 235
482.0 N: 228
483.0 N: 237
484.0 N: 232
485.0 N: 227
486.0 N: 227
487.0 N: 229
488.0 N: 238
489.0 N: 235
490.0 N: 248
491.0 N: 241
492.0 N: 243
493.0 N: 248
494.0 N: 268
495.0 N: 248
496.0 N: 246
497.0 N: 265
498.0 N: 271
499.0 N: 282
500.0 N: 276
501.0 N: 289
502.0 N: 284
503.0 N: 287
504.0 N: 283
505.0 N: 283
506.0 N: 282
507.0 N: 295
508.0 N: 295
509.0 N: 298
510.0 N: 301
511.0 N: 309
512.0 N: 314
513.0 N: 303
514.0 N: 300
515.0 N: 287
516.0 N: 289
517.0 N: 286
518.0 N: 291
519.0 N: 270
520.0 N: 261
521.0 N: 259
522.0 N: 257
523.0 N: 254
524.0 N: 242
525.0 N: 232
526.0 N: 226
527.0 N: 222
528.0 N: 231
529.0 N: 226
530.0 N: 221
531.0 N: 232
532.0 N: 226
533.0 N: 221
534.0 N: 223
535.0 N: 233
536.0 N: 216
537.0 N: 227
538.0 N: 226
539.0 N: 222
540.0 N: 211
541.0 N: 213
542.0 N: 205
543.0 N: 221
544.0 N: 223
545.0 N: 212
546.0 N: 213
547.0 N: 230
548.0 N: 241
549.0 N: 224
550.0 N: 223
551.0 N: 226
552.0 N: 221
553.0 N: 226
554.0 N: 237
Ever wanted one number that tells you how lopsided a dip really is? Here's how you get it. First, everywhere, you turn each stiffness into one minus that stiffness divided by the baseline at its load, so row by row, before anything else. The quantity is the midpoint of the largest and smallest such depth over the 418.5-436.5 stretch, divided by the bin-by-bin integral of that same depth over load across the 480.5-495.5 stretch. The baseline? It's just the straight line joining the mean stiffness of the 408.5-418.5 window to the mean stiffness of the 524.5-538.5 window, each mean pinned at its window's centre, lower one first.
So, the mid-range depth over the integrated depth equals -1.87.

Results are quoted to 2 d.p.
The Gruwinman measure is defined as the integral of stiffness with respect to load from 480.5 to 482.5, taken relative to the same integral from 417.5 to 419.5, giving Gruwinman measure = 0.94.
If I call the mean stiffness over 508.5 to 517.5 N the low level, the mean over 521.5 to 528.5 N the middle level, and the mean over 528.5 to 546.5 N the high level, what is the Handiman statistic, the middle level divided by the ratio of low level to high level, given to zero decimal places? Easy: 176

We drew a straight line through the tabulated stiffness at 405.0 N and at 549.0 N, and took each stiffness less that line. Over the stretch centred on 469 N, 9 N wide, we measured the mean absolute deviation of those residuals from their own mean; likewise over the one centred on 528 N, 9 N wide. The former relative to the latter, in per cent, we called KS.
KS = 66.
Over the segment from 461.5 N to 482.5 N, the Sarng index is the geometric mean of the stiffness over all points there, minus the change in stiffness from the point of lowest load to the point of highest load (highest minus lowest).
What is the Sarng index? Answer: 256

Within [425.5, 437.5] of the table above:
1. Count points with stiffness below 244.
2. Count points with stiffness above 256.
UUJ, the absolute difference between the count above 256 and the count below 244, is 12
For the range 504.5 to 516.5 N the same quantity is 12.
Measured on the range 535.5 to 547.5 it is 12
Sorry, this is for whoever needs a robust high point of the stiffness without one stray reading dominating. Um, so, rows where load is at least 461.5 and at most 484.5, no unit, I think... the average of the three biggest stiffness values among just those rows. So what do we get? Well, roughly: 248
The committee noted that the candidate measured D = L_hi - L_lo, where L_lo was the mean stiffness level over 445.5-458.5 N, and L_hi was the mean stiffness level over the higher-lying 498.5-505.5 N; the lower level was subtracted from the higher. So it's 33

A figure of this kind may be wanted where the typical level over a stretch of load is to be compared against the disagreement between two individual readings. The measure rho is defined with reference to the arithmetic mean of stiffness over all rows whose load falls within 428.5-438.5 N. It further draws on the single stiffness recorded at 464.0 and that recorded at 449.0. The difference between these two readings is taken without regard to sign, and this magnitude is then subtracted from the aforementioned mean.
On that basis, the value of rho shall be 192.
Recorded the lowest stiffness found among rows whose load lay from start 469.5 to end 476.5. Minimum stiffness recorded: 229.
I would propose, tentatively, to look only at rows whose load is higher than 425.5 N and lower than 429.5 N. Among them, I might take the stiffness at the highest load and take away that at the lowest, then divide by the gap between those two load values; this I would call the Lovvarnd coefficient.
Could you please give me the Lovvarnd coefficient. 1.3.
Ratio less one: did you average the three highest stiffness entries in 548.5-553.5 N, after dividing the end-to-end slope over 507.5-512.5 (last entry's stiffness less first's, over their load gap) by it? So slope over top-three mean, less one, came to -0.979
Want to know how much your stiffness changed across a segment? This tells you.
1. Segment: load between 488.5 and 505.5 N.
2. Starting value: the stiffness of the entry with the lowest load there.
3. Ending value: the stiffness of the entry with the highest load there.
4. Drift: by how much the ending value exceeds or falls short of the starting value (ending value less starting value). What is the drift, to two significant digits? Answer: 48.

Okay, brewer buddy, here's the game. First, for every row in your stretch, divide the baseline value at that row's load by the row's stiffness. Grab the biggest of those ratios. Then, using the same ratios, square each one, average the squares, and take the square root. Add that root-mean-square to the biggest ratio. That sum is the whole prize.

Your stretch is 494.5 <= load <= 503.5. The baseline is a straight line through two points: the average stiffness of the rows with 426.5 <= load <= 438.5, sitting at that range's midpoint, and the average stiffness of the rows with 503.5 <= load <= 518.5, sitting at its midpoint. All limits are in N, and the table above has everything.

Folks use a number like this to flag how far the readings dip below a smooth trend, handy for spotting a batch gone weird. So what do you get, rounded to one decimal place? 2.2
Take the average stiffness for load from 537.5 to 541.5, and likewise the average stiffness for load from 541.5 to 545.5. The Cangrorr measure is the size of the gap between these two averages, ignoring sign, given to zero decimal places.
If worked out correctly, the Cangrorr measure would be 3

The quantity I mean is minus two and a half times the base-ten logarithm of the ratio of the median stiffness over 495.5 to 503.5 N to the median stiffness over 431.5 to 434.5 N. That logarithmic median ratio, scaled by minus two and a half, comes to -0.33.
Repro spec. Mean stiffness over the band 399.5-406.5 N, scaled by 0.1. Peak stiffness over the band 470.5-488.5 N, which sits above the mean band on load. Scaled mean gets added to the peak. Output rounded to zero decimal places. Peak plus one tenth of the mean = 279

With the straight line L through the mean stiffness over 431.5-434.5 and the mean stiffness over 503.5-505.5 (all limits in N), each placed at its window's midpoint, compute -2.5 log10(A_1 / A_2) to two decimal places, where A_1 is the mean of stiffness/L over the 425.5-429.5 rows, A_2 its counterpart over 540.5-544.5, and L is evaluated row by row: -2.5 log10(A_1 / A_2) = -0.55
